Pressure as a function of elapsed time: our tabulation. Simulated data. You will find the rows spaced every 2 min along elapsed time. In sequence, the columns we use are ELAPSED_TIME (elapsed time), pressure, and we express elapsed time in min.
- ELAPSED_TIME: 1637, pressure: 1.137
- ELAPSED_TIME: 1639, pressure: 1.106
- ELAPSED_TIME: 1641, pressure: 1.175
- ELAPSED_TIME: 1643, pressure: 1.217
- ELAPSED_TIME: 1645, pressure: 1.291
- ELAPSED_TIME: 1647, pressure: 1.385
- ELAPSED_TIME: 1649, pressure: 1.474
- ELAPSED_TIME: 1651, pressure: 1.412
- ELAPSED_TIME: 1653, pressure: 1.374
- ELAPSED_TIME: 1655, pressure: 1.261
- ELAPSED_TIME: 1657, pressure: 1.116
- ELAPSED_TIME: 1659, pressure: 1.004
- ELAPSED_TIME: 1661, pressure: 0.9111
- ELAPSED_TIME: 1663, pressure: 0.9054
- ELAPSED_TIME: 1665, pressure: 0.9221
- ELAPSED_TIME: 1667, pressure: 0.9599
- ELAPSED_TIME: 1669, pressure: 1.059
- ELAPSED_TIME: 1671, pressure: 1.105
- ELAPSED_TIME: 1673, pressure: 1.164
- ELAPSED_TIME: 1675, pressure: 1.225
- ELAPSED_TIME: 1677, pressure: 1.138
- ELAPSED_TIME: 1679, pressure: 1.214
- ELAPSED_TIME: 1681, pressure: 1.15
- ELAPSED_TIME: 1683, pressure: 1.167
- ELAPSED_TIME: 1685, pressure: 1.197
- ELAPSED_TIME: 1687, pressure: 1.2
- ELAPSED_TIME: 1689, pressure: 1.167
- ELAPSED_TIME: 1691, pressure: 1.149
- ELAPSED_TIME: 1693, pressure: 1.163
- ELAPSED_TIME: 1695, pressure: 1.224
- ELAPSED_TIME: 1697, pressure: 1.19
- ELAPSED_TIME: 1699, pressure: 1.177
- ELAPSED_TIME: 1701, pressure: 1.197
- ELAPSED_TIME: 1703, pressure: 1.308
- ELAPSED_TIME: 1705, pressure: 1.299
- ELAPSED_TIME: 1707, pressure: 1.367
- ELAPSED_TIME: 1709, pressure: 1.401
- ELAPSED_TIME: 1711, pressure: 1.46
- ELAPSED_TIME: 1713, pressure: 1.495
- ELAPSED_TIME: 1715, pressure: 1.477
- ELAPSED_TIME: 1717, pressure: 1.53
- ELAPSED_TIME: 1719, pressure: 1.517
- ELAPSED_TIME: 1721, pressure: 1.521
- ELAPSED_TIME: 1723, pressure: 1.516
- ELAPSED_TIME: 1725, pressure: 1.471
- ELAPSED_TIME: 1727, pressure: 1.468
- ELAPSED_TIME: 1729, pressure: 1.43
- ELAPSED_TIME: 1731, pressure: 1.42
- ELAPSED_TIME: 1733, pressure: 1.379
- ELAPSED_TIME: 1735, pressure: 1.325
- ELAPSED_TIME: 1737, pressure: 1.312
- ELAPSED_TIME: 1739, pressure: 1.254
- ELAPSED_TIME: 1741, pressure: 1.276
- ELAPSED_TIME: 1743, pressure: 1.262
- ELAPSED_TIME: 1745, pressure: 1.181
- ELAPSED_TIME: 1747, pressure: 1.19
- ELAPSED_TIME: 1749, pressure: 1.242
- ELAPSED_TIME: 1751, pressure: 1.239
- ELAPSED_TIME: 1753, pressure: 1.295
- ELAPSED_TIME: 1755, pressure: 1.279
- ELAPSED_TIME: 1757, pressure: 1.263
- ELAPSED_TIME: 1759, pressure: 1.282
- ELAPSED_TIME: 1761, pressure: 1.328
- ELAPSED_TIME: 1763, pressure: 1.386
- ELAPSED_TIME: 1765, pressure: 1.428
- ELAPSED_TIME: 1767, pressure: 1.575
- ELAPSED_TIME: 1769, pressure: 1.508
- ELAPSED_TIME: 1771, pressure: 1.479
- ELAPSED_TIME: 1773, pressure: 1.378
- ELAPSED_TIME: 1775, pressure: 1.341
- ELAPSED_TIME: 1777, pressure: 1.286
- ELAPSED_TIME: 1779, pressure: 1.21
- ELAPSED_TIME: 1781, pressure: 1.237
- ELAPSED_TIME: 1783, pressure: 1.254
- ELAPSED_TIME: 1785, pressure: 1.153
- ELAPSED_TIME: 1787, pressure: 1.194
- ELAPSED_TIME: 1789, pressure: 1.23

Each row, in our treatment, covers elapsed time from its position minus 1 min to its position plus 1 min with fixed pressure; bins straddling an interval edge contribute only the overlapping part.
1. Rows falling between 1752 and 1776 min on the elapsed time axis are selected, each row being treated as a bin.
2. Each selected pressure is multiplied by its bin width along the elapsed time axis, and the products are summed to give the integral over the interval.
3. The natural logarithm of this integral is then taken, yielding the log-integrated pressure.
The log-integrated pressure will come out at 3.50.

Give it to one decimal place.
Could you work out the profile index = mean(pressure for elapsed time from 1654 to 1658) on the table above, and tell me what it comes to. 1.2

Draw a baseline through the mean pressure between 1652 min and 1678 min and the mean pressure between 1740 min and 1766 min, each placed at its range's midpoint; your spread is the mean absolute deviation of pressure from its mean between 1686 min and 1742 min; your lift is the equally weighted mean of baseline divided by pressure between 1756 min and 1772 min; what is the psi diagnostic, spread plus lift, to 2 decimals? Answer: 1.05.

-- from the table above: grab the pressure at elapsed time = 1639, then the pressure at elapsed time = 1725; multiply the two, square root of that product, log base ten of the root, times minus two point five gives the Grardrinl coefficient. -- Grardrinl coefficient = -0.264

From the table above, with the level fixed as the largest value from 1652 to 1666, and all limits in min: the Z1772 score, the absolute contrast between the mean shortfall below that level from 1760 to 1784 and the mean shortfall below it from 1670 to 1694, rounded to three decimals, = 0.198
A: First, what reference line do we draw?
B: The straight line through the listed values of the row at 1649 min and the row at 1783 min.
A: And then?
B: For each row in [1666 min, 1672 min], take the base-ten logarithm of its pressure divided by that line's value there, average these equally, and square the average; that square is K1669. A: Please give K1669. 0.020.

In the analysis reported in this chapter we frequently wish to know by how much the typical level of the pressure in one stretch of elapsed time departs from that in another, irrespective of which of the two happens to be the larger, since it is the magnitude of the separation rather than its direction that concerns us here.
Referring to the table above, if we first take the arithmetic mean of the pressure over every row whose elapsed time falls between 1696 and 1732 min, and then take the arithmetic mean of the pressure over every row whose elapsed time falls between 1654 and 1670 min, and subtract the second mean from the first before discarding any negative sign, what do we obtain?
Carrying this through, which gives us 0.39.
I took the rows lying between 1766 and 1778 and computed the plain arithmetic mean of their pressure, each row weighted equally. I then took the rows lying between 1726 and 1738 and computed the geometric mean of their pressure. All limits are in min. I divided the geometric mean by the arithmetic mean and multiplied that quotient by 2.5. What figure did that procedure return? 2.4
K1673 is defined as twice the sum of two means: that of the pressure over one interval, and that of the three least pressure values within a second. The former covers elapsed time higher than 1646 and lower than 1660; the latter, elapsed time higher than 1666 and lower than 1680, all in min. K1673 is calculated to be 4.7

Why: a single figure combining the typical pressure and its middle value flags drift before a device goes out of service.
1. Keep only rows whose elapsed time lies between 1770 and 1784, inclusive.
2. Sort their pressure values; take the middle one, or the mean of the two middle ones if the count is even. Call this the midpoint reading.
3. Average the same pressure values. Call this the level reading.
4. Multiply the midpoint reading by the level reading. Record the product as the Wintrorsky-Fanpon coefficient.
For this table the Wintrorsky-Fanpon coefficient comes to 1.69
